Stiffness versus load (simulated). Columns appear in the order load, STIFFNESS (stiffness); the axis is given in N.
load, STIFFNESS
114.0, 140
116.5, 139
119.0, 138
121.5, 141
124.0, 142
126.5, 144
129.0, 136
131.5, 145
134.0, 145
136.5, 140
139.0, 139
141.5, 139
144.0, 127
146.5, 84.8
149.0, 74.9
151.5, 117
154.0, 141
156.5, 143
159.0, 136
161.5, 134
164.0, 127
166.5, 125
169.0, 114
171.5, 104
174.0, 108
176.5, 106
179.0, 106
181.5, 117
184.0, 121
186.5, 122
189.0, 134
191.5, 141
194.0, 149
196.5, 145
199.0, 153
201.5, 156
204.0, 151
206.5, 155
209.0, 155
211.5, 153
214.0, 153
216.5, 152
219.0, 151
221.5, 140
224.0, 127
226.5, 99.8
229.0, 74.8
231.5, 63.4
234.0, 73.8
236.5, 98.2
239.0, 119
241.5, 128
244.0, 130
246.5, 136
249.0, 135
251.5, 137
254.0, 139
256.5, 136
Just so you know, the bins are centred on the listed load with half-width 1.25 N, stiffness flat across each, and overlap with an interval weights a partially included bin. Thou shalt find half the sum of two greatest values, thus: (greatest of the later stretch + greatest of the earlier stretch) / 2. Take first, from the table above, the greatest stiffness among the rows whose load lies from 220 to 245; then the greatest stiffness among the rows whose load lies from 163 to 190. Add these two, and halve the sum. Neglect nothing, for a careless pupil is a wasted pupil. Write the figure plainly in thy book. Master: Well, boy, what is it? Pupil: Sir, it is 137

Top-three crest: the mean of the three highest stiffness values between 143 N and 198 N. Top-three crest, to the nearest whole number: 146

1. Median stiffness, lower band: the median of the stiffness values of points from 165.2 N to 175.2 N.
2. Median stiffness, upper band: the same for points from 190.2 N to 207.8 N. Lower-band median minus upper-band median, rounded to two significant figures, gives -40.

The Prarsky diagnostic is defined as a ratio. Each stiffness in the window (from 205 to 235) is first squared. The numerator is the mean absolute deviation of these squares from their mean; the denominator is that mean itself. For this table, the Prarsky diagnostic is 0.42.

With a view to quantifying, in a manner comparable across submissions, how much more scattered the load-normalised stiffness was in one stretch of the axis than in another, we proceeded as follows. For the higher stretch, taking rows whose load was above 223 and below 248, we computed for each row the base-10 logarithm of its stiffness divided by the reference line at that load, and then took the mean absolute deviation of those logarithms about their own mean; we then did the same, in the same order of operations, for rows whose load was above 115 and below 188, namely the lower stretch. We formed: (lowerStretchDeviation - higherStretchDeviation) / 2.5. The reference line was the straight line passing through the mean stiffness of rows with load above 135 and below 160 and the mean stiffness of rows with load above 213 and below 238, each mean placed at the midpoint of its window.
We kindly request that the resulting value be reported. -0.022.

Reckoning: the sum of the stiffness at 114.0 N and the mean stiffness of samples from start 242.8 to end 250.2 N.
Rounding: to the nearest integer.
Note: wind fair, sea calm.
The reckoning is 274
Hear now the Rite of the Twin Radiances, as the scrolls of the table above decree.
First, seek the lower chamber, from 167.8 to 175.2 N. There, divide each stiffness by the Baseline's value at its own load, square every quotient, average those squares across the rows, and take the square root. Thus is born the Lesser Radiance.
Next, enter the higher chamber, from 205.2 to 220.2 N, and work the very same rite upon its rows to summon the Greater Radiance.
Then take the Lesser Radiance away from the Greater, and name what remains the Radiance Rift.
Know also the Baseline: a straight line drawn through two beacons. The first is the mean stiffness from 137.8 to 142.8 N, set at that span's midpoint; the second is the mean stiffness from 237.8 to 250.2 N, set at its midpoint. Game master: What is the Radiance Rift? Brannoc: 0.36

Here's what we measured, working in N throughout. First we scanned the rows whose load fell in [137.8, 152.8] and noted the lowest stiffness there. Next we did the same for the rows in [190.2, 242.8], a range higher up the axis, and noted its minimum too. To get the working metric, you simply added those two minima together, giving 138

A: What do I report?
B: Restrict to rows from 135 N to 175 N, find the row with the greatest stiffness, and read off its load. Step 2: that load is 156.5 N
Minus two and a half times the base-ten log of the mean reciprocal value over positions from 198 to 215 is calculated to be 5.47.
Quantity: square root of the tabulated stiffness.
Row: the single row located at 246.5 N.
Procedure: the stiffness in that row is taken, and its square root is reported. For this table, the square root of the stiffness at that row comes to 11.66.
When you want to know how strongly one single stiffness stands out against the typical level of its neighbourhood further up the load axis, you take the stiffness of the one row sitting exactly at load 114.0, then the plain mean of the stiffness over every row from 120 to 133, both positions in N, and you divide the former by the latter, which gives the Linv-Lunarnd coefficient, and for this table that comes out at 0.99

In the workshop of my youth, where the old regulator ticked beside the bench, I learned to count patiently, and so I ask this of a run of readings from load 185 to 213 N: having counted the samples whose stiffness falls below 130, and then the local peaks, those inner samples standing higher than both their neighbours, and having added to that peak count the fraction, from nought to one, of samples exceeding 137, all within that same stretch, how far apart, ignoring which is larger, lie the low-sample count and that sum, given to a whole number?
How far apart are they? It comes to 2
